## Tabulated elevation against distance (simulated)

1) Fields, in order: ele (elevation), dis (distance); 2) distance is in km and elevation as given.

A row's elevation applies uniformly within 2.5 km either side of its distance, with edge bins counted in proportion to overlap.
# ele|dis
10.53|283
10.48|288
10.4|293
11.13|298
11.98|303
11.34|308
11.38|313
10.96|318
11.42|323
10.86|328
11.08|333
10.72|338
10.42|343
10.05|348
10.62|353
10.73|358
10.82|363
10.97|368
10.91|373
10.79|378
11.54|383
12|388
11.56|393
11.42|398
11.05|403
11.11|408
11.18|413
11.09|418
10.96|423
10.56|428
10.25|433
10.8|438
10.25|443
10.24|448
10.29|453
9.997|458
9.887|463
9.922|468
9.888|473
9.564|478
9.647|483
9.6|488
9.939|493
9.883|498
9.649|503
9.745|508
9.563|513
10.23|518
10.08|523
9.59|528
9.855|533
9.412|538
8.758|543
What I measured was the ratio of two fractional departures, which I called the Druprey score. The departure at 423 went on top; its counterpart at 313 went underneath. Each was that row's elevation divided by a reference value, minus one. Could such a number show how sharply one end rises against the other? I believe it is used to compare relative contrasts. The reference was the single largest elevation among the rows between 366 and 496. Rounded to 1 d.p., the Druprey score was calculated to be 1.7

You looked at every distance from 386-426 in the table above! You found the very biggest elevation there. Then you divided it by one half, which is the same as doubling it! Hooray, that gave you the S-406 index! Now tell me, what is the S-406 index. 24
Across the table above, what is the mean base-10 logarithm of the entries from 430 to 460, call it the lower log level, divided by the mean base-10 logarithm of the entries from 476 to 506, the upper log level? 1.03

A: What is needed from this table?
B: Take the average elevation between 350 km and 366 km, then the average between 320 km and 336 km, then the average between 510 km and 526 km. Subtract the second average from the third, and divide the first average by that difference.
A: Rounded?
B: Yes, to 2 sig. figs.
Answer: -9.2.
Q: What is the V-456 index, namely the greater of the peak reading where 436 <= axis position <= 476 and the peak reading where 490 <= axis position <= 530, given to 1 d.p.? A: 10.8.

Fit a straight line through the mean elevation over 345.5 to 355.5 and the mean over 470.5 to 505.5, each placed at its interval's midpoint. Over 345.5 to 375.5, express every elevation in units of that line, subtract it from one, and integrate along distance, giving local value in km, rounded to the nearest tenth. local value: -1.1 km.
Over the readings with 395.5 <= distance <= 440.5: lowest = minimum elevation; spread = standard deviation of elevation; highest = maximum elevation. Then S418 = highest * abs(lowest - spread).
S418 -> 113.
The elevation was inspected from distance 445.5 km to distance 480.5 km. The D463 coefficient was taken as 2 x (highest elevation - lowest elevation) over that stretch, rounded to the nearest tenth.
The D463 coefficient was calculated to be 1.5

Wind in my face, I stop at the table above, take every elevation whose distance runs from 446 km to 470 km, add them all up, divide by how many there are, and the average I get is 10.1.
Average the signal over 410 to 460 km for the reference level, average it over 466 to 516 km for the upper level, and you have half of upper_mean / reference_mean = 0.461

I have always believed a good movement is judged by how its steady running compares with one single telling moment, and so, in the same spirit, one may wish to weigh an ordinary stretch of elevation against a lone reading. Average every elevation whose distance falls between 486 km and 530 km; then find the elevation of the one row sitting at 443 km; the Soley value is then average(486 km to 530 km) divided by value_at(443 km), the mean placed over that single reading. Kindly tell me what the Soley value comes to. 0.96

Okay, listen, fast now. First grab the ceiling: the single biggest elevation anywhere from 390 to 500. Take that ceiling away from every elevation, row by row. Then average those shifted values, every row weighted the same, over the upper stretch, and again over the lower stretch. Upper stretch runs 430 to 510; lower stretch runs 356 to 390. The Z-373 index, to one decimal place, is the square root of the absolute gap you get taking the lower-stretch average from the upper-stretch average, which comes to 1.1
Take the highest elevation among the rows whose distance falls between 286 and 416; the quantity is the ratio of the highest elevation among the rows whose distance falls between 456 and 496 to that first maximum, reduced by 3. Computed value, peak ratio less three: -2.17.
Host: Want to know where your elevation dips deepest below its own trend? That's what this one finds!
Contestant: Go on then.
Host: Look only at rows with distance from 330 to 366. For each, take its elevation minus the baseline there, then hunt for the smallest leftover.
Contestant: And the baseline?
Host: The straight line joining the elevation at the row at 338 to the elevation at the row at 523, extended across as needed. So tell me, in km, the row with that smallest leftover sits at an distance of 348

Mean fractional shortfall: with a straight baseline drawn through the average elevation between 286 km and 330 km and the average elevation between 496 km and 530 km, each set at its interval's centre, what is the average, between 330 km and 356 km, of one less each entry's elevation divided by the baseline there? 0.028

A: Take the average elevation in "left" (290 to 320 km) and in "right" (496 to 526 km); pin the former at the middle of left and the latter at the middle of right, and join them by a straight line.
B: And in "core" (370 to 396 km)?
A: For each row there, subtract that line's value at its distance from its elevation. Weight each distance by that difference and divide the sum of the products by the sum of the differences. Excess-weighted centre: 387.2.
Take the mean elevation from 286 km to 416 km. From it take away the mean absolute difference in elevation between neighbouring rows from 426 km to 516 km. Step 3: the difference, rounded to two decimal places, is 10.84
